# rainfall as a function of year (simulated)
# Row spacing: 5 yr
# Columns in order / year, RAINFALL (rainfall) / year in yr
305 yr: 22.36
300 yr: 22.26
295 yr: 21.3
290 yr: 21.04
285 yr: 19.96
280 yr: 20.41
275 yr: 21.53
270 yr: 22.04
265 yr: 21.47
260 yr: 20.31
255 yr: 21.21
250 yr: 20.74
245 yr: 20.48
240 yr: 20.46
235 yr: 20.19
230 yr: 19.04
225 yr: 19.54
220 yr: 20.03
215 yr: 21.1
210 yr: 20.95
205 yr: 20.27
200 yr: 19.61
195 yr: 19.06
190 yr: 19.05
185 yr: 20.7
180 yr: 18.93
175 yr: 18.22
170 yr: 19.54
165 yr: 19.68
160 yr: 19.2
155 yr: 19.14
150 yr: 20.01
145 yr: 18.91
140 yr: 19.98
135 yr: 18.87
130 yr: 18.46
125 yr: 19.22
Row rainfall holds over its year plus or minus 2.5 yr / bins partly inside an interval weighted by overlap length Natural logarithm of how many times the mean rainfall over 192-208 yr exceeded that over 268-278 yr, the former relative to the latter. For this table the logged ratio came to -0.10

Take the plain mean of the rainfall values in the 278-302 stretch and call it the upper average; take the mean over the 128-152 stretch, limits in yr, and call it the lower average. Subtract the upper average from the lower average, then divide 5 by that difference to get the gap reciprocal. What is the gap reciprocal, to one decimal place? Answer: -2.9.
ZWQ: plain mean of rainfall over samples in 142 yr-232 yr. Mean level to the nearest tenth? 19.6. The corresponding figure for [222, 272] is 20.5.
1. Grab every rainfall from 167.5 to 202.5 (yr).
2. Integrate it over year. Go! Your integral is 676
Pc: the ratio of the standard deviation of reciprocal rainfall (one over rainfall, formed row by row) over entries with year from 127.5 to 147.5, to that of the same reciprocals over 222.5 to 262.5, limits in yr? 1.0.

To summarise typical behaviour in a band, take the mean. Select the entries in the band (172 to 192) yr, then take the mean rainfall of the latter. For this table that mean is 19.2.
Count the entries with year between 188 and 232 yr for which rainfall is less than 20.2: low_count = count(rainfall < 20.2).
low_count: 6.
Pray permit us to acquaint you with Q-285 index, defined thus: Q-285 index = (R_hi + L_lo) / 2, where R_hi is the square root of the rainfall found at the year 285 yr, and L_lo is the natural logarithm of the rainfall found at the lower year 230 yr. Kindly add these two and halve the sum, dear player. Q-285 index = 3.71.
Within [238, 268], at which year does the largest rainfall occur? 265 yr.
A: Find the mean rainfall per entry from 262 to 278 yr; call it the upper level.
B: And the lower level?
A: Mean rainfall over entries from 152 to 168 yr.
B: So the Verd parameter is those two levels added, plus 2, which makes 43.0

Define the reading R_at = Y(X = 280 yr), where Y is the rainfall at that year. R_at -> 20.41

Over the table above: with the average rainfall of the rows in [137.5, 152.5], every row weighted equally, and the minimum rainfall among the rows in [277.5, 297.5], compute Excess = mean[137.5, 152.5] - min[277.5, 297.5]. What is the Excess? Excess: -0.33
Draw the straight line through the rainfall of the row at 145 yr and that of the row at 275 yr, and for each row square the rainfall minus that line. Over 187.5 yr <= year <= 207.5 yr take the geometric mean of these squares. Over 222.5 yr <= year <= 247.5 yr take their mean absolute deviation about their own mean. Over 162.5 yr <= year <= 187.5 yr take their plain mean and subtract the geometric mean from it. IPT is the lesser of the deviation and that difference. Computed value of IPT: 0.45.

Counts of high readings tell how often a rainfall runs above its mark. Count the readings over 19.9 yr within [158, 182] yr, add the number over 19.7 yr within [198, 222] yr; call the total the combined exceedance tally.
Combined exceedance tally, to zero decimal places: 4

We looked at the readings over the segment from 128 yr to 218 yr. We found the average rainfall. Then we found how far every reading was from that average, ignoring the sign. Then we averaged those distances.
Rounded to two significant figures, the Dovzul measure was 0.67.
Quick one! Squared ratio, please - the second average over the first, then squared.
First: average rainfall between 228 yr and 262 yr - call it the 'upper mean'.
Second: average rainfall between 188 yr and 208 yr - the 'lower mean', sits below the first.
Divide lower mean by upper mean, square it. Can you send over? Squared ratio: 0.92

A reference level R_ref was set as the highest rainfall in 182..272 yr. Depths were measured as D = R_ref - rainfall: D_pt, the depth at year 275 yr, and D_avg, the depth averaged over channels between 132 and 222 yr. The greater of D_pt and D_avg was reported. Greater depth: 2.4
